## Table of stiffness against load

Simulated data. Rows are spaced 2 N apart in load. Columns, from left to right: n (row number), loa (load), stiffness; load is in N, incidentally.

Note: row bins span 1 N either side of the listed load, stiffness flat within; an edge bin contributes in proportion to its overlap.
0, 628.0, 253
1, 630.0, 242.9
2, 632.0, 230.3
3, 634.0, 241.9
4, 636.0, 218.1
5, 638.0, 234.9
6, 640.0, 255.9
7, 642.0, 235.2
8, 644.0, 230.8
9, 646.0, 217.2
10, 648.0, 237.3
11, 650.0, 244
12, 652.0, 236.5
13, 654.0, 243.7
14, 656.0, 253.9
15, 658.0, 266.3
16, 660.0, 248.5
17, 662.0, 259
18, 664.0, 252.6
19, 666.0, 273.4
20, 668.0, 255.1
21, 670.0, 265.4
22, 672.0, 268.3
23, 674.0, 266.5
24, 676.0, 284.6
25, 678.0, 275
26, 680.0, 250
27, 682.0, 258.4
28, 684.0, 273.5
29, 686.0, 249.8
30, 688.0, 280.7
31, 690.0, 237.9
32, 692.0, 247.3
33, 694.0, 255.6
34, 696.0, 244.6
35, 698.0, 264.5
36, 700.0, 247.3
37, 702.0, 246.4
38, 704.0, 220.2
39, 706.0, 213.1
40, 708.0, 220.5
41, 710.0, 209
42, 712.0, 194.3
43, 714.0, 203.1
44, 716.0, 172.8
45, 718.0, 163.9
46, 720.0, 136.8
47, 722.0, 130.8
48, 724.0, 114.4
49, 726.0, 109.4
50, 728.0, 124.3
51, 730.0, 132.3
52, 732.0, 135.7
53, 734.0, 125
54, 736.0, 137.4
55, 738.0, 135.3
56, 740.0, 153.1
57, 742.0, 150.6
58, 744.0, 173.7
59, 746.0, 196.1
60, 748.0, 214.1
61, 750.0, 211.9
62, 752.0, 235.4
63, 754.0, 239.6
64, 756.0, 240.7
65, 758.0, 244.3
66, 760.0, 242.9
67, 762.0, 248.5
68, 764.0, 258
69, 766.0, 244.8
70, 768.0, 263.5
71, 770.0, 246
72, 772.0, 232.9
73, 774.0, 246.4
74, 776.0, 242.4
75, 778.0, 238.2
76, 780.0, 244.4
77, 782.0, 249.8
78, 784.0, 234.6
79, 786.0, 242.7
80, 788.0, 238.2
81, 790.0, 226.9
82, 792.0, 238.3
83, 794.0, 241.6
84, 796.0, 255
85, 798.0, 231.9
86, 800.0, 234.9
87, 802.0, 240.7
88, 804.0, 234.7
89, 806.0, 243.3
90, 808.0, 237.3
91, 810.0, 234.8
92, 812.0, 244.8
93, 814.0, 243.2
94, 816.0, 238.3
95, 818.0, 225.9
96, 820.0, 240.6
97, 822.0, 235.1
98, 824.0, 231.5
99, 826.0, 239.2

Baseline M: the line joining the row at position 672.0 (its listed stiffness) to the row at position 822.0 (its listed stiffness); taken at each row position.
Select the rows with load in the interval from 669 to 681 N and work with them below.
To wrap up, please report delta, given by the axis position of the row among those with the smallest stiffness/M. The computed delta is 680.0 N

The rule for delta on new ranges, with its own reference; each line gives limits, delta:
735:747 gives 738.0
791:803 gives 798.0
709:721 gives 720.0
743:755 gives 744.0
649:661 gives 652.0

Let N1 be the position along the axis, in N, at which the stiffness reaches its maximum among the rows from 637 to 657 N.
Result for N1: 640.0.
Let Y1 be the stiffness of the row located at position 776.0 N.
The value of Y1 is 242.4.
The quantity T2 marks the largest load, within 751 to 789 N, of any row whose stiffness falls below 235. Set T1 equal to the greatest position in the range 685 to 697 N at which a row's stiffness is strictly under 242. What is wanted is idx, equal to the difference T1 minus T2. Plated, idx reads -94 N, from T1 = 690.0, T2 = 784.0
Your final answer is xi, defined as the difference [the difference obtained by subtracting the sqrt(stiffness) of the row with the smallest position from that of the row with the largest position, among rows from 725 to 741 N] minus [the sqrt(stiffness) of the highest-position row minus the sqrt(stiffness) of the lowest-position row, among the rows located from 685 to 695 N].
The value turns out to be 1.7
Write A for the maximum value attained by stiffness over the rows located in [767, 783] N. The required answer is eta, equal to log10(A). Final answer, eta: 2.42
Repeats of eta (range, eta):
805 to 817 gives 2.39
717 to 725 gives 2.21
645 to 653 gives 2.39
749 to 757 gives 2.38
